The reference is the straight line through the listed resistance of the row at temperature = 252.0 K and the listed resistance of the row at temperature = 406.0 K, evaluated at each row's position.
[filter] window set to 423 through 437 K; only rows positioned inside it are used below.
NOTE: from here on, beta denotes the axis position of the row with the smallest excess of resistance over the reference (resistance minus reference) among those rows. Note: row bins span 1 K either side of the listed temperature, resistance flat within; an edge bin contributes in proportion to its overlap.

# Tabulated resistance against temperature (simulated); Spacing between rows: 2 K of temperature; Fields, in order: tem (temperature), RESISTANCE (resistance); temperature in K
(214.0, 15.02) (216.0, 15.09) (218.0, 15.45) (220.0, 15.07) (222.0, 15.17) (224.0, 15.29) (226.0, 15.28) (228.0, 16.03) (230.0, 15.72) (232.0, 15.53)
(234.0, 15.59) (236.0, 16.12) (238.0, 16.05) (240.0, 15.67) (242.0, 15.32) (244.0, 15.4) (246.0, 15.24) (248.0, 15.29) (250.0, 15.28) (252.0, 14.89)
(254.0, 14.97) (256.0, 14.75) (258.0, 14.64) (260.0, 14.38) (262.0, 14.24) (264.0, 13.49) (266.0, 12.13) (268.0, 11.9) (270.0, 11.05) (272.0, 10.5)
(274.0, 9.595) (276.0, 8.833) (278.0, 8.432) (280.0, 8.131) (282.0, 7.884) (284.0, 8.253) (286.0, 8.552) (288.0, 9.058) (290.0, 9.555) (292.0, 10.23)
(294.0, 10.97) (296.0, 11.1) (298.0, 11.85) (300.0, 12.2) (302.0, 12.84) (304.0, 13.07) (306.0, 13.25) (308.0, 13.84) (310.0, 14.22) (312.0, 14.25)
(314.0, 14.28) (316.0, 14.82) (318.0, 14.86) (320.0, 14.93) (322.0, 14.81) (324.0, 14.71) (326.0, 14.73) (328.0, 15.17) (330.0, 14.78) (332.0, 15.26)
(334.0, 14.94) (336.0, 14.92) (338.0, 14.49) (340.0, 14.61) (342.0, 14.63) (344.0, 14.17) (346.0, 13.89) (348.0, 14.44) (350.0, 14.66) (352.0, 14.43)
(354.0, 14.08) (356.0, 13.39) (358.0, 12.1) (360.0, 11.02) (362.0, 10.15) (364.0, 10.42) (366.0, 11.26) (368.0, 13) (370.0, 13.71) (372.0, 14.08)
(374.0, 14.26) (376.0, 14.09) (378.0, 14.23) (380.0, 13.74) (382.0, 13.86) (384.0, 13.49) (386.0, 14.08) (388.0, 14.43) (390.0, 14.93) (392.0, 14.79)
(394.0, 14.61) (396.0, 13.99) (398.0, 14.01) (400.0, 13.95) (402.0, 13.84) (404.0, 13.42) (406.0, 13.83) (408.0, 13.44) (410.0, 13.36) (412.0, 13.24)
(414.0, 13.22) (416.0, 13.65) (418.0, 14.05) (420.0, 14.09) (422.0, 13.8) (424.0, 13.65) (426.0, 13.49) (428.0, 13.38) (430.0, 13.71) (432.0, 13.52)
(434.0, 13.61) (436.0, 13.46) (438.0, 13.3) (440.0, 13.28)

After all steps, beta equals 428.0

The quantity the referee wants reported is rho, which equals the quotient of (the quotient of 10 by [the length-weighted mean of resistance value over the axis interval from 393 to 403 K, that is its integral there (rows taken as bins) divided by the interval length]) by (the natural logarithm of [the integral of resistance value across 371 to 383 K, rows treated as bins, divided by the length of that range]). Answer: 0.27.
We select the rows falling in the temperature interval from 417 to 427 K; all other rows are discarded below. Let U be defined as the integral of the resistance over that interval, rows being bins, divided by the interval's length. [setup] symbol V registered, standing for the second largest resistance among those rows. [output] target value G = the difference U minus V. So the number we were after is -0.23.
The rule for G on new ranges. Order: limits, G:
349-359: -0.70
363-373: -1.22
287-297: -0.79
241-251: -0.01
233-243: -0.30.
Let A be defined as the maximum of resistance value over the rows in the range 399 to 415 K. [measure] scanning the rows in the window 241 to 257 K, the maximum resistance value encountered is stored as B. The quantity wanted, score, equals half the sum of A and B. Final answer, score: 14.7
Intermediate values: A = 13.95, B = 15.4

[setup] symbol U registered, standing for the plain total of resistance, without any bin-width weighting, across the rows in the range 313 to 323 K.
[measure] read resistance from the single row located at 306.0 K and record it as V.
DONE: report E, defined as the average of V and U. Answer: 43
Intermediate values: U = 74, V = 13.25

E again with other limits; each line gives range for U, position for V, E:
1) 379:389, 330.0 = 42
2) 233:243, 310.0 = 46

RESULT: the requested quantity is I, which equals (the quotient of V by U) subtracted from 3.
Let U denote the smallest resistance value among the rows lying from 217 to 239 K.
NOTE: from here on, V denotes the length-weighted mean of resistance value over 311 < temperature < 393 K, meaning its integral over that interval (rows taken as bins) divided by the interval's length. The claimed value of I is 2.07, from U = 15.07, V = 14.0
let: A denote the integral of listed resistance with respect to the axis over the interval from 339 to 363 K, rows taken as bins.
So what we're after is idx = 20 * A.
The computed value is 6463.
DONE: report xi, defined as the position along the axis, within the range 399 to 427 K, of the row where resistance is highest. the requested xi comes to 420.0 K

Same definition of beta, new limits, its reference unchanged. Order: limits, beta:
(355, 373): 362.0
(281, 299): 282.0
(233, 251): 246.0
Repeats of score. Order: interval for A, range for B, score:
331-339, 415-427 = 14.7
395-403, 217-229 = 15.0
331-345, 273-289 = 12.4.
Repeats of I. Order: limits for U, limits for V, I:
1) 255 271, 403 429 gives 1.77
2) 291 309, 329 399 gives 1.65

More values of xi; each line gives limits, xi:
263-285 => 264.0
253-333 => 332.0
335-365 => 336.0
